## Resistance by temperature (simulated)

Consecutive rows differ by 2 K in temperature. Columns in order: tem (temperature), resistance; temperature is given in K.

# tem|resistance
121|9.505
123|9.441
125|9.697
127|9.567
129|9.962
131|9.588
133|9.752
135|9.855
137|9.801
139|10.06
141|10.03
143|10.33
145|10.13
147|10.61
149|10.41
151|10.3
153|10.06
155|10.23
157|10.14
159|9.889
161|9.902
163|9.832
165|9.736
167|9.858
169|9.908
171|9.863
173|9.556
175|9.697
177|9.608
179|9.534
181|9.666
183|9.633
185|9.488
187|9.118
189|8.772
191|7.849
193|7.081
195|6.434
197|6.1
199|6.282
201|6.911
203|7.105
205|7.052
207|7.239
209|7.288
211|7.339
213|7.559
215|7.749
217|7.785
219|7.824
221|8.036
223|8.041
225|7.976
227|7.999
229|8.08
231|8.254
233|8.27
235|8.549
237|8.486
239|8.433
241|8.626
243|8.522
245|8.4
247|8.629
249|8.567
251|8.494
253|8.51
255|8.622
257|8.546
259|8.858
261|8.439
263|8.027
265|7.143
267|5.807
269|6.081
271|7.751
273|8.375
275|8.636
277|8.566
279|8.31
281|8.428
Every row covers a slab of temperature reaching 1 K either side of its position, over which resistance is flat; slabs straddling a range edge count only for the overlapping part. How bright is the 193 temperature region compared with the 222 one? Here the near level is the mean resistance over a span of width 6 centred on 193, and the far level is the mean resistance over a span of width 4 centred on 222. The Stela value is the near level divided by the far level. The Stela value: 0.89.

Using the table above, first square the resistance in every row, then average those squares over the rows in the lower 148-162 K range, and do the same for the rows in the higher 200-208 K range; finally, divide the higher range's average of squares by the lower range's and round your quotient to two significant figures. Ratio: 0.49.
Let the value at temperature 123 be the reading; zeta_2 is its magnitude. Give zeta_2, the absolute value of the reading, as 9.4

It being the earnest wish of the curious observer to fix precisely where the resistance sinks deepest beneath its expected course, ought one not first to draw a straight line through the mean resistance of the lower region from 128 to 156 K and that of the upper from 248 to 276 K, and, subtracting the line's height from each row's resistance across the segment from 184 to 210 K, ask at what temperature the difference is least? 197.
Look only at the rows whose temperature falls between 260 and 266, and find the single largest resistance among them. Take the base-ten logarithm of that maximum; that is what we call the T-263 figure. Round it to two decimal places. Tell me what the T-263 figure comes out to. 0.93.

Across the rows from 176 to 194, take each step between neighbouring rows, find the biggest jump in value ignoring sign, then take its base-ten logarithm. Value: 0.0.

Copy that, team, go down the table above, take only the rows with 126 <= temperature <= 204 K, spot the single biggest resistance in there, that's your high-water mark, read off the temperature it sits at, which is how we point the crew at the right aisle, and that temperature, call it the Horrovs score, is 147 K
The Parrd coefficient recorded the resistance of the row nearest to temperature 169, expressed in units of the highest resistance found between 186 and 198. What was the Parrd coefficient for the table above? 1.09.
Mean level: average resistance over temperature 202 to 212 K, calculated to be 7.2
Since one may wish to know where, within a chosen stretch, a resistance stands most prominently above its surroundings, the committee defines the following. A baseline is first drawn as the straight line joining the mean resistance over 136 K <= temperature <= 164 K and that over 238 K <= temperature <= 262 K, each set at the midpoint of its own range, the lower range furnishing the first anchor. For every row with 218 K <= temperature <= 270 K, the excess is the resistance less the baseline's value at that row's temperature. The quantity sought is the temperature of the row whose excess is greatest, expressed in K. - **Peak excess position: 259 K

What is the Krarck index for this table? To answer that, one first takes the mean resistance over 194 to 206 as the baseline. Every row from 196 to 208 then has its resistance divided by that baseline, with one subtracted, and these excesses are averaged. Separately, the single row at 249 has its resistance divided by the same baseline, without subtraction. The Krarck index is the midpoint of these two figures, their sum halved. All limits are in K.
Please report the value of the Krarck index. 0.65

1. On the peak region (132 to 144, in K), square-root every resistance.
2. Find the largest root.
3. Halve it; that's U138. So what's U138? 1.61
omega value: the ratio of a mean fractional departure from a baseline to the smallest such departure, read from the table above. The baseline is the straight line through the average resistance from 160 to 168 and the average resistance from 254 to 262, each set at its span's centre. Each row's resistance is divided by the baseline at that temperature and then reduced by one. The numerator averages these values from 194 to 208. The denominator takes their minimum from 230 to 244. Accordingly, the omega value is 4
